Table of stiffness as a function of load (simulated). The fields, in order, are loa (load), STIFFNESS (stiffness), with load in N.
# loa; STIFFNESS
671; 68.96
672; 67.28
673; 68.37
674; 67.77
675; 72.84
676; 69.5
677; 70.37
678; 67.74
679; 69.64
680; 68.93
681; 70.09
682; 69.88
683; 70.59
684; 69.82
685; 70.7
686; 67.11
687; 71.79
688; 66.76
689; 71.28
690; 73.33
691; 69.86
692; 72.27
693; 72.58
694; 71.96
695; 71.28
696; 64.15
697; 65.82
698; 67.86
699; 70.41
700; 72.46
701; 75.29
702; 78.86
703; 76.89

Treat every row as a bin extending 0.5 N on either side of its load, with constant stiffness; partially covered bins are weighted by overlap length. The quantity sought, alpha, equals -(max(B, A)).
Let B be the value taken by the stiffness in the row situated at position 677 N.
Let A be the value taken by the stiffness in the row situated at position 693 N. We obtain -72.6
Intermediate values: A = 72.58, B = 70.37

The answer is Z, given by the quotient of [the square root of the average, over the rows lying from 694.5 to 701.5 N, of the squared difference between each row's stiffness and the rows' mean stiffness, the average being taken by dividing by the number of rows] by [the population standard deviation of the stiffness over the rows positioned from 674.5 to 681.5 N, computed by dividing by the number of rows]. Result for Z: 2.5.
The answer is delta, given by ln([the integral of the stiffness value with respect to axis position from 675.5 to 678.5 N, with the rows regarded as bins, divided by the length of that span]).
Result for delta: 4.24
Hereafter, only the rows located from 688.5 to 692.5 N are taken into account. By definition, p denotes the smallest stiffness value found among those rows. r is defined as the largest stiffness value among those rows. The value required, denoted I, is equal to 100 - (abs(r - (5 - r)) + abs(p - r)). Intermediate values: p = 69.86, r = 73.33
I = -45.1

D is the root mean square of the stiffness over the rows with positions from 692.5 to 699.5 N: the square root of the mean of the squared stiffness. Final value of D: 69.2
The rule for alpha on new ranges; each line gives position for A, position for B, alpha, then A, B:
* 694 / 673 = -72.0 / 71.96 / 68.37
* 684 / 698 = -69.8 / 69.82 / 67.86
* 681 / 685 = -70.7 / 70.09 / 70.7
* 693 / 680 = -72.6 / 72.58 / 68.93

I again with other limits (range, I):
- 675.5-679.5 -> -38.4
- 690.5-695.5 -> -42.9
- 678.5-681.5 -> -36.3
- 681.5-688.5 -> -43.6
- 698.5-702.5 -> -61.2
